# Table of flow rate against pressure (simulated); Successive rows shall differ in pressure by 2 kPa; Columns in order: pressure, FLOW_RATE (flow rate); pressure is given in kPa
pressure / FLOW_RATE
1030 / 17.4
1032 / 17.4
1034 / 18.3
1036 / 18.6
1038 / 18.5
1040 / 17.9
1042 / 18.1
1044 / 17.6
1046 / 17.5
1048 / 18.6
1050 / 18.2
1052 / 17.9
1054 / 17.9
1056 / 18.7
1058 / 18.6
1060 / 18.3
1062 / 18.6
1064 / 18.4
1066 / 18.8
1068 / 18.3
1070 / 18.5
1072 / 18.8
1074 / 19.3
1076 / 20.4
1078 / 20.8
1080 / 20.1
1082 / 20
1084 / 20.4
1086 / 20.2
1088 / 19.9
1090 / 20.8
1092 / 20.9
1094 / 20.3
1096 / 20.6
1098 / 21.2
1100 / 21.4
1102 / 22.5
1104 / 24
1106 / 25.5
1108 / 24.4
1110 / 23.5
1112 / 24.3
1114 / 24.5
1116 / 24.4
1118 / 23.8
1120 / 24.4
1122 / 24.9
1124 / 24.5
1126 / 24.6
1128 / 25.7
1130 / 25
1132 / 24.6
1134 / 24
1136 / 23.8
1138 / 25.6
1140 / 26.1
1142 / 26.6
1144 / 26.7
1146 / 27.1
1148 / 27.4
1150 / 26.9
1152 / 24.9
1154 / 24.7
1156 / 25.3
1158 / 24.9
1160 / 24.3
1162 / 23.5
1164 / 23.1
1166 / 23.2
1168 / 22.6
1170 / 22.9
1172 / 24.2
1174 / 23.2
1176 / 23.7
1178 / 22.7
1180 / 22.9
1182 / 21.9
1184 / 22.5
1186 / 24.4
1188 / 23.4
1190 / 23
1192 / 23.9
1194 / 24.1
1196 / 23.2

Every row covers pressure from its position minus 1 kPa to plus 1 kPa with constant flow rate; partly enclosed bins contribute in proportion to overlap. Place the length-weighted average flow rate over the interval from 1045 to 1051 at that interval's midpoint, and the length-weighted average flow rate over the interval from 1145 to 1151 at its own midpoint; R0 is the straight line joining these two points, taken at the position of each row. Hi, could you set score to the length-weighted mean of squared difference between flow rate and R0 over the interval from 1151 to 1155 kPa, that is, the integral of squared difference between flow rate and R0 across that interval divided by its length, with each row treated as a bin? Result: 7.8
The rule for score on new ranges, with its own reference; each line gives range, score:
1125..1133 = 0.5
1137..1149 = 0.1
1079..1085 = 1.0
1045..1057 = 0.2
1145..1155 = 3.2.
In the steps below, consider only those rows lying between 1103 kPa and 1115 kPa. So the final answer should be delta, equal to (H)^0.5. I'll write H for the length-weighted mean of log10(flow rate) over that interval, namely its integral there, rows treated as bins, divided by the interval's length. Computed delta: 1.18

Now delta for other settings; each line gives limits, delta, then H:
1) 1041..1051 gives 1.12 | 1.26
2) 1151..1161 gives 1.18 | 1.39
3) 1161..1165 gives 1.17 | 1.37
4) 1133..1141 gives 1.18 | 1.40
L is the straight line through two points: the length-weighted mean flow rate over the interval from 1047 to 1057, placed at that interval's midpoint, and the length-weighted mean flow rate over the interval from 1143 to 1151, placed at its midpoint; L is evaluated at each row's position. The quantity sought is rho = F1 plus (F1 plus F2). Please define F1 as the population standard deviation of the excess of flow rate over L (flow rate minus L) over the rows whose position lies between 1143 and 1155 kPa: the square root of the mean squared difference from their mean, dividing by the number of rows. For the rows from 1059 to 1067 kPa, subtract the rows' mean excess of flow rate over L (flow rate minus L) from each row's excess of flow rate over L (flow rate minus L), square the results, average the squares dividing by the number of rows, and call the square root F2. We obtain 2.8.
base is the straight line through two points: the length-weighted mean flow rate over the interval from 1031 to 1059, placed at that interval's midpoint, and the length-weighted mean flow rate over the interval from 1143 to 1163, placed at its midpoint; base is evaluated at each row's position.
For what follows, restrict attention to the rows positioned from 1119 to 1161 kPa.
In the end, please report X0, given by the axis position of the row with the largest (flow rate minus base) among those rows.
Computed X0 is 1148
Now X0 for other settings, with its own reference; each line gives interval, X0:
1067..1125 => 1106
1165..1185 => 1172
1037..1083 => 1038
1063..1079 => 1078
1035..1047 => 1036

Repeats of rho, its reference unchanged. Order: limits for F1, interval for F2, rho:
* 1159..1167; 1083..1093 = 1.6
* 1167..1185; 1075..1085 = 2.4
